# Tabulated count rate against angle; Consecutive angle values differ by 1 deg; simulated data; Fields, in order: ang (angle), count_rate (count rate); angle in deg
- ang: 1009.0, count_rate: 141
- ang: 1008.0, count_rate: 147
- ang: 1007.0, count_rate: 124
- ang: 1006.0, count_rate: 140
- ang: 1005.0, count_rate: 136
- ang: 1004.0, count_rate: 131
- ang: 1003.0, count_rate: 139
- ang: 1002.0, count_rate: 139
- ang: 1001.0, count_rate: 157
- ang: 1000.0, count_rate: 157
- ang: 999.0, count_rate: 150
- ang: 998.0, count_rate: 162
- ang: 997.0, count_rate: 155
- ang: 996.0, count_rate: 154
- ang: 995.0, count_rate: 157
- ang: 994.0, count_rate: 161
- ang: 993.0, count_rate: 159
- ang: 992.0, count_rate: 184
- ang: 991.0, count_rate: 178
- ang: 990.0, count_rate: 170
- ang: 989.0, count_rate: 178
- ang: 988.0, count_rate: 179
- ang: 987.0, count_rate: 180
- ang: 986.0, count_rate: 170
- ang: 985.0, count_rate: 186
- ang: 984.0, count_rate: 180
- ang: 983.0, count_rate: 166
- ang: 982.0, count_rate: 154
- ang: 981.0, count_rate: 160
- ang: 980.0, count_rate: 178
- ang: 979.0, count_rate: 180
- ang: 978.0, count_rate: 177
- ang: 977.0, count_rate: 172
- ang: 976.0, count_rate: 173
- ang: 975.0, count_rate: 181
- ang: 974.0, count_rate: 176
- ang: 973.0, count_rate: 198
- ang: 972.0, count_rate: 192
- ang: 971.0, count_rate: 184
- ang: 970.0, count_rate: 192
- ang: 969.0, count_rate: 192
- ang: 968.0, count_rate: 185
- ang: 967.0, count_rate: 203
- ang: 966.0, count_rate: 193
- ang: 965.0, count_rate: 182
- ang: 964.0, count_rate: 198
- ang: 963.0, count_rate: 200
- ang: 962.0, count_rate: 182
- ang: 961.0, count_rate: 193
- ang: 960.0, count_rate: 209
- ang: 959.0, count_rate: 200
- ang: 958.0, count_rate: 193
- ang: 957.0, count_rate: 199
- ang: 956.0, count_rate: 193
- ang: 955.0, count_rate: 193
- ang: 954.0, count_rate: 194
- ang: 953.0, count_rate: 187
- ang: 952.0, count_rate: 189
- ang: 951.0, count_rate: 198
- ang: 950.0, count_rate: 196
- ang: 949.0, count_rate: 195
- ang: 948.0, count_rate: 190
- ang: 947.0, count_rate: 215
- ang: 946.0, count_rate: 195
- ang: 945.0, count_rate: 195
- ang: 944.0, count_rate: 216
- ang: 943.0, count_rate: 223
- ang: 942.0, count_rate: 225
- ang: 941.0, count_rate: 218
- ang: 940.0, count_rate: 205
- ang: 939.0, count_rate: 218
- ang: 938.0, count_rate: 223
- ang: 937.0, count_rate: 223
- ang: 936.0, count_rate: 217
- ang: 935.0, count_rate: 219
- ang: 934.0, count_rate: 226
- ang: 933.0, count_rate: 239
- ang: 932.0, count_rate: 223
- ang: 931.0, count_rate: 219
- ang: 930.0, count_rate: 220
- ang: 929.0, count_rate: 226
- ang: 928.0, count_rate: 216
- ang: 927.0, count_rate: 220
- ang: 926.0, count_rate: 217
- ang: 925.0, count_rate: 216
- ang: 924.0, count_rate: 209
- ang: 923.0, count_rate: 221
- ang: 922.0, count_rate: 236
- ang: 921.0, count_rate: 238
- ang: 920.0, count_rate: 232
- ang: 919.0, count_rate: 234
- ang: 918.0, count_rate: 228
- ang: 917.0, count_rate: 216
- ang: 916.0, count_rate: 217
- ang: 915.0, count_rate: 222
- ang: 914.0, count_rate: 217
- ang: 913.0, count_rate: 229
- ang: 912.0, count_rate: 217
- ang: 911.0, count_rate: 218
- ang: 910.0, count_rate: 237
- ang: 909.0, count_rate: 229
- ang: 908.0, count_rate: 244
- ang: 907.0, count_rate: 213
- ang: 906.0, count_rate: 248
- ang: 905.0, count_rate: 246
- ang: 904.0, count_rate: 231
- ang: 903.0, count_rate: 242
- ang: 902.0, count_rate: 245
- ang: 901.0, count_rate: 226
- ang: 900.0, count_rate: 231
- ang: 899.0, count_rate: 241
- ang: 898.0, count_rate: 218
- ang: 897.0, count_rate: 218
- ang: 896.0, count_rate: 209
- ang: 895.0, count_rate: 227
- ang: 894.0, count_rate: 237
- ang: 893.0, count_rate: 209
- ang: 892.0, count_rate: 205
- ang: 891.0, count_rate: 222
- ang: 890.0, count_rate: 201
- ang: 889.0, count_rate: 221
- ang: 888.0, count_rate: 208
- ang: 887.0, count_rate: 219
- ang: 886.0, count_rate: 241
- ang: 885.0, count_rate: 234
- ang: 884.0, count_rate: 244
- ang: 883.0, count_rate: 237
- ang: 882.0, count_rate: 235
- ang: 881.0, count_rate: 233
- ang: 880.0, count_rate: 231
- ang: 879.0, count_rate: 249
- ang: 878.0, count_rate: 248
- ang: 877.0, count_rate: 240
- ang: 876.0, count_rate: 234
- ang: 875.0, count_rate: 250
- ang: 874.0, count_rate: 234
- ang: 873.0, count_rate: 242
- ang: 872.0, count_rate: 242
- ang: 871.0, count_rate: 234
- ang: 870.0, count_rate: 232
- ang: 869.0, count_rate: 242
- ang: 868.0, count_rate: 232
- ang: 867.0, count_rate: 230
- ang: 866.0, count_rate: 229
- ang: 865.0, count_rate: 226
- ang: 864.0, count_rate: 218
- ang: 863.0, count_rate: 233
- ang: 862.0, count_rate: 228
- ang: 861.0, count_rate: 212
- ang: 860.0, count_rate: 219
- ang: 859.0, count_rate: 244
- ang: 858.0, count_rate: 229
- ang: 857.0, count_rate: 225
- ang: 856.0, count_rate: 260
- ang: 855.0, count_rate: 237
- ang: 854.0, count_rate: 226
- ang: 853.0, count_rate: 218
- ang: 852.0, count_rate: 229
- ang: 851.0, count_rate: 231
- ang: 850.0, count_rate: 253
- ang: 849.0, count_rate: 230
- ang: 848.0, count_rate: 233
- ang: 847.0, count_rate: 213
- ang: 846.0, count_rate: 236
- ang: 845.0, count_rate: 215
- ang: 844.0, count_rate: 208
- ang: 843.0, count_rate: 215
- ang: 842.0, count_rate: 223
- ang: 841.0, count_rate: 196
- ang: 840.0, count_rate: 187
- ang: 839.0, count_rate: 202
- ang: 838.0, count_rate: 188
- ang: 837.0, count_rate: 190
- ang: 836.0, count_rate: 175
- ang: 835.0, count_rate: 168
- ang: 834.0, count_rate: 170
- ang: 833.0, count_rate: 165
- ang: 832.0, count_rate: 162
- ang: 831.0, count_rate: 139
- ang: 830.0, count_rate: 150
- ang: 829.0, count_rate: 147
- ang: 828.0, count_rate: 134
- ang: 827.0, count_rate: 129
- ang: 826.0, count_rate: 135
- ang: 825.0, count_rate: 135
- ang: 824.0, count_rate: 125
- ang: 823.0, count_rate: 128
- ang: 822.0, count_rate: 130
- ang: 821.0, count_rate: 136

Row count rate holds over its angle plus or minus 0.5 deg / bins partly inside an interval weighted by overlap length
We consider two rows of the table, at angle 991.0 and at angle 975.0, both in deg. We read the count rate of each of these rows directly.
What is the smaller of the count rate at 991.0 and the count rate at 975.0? 178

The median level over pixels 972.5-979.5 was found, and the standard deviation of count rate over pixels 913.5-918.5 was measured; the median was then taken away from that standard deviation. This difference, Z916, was -172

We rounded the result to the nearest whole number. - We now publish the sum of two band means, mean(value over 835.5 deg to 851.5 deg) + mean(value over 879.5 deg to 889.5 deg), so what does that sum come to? 442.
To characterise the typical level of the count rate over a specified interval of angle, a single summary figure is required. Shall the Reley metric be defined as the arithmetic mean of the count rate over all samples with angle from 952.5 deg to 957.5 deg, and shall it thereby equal 193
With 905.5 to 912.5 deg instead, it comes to 229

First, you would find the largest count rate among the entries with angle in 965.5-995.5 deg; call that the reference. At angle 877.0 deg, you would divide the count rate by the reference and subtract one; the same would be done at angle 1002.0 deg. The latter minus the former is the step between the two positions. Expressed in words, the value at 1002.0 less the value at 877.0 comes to -0.5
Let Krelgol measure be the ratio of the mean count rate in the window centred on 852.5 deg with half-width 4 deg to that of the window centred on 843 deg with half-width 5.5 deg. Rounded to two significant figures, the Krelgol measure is 1.1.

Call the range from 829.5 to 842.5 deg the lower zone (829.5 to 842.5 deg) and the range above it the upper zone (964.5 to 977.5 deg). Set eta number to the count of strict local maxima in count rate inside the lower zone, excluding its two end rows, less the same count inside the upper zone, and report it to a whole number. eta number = 0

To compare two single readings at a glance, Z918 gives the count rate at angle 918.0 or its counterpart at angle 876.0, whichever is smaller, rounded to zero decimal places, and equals 228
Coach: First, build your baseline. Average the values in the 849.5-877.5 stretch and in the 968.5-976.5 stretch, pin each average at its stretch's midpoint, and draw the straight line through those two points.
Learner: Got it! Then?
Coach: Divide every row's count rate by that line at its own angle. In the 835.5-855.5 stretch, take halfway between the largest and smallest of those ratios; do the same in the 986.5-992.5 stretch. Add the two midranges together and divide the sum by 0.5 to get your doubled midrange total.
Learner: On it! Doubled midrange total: 3.8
